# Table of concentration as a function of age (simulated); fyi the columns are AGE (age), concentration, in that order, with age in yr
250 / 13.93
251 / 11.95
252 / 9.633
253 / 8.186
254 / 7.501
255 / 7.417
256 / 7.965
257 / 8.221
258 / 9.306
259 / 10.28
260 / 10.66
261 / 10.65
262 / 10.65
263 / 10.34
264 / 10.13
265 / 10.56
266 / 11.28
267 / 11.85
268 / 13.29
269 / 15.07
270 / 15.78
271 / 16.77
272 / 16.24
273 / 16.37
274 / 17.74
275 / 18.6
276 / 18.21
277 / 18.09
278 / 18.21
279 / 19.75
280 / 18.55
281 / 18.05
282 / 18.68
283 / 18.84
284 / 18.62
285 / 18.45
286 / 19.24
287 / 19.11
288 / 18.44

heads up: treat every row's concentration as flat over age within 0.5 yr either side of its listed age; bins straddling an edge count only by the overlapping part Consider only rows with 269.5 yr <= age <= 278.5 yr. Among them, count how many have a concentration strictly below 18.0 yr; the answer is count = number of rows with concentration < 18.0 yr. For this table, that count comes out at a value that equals 5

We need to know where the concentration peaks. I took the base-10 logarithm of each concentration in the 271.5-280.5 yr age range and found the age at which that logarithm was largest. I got 279 yr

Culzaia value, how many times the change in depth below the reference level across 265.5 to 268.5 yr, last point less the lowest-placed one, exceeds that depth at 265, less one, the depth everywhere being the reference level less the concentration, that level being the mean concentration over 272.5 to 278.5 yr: -1.27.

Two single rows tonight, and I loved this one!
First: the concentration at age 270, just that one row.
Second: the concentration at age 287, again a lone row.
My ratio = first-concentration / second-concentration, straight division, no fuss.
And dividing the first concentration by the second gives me 0.83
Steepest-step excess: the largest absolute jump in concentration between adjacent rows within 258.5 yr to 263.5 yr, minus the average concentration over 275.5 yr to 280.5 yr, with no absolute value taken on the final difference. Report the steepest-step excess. -18.2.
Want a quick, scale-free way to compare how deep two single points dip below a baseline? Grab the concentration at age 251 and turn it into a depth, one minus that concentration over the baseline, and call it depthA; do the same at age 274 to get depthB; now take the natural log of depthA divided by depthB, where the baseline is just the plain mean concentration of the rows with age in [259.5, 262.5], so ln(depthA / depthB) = -1.7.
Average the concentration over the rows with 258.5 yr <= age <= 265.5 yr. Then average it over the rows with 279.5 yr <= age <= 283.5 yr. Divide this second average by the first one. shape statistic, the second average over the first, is 1.77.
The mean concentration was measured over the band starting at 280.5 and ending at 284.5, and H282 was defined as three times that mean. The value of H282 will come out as 56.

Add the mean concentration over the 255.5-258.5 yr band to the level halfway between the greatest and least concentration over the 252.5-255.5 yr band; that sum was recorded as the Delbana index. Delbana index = 16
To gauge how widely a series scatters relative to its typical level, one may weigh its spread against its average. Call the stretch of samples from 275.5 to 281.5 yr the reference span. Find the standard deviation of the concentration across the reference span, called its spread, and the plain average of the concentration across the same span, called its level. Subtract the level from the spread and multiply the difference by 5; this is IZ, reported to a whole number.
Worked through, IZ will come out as -89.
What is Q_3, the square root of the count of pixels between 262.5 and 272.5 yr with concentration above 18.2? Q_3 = 0.0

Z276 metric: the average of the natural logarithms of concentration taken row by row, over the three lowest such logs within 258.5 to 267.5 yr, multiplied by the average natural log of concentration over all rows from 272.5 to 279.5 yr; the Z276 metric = 6.7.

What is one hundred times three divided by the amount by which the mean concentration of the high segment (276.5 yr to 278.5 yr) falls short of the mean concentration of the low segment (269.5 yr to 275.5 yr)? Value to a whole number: -243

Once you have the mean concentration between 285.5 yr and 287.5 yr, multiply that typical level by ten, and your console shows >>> 192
